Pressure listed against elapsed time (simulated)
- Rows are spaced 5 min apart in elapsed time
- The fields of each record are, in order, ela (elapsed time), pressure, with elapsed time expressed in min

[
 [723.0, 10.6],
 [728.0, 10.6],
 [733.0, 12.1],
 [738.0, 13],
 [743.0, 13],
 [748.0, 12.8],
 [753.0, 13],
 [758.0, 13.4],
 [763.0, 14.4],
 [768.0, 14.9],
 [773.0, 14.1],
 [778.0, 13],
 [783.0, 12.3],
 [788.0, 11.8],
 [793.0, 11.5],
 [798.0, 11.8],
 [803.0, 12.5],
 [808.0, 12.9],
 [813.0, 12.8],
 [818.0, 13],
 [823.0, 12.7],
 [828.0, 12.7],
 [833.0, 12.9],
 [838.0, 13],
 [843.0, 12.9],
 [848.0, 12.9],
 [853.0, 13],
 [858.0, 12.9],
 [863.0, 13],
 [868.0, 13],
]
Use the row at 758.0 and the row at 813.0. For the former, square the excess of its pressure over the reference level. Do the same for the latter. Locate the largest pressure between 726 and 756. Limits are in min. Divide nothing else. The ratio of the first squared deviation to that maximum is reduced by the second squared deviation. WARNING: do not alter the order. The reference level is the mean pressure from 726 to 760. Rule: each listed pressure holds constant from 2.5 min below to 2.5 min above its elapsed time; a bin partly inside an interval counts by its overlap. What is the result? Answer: 0.00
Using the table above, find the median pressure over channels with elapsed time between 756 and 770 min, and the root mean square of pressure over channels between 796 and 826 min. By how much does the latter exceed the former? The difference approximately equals -1.8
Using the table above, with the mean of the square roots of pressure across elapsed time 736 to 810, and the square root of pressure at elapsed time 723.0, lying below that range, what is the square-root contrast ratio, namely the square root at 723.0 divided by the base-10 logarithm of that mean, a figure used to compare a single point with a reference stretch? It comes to 5.86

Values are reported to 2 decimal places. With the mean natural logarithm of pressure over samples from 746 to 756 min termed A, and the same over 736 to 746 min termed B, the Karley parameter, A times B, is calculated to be 6.56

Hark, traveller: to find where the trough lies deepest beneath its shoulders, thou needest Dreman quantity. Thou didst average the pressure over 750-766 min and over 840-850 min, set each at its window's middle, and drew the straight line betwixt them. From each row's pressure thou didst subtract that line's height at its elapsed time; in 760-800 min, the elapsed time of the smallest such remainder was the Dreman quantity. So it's 793.0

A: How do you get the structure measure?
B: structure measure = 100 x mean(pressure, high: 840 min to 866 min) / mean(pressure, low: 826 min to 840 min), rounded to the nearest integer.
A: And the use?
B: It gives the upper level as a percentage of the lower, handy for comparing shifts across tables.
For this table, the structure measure 101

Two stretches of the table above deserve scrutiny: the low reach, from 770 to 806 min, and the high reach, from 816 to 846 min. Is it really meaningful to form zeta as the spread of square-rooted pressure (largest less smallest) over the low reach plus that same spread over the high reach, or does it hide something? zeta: 0.41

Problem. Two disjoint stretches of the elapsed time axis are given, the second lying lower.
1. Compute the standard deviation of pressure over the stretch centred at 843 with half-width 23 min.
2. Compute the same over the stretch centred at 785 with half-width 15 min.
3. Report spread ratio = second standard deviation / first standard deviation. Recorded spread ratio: 8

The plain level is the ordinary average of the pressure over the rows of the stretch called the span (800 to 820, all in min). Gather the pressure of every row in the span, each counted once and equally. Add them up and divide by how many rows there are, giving 12.8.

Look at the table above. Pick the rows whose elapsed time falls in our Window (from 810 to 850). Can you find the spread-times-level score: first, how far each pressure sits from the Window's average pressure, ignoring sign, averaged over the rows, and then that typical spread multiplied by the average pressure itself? 1.2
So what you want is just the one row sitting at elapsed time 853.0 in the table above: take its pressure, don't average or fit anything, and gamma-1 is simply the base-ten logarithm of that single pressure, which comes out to 1.114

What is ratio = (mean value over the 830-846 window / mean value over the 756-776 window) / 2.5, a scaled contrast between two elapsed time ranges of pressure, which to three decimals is 0.364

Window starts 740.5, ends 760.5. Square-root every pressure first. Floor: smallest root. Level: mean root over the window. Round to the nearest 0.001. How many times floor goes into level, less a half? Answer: 0.510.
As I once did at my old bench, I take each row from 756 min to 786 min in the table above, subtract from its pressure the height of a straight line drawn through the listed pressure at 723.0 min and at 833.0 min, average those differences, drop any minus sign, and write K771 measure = 2.1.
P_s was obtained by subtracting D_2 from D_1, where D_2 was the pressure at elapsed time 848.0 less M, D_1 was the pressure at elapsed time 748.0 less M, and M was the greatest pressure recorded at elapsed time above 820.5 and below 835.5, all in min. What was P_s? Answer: -0.10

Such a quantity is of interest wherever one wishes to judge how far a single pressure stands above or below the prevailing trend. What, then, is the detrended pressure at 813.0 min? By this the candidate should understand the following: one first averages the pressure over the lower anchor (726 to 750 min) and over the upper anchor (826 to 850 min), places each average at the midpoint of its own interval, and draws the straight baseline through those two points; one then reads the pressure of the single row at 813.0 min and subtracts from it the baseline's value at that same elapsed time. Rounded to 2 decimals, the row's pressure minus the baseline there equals 0.06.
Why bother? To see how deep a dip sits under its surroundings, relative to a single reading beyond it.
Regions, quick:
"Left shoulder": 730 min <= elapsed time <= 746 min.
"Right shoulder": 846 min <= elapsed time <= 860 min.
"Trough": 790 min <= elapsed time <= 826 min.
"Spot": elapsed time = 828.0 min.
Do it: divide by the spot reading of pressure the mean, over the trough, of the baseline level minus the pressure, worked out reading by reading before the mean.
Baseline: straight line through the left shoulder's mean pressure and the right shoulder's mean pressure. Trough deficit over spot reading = 0.03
